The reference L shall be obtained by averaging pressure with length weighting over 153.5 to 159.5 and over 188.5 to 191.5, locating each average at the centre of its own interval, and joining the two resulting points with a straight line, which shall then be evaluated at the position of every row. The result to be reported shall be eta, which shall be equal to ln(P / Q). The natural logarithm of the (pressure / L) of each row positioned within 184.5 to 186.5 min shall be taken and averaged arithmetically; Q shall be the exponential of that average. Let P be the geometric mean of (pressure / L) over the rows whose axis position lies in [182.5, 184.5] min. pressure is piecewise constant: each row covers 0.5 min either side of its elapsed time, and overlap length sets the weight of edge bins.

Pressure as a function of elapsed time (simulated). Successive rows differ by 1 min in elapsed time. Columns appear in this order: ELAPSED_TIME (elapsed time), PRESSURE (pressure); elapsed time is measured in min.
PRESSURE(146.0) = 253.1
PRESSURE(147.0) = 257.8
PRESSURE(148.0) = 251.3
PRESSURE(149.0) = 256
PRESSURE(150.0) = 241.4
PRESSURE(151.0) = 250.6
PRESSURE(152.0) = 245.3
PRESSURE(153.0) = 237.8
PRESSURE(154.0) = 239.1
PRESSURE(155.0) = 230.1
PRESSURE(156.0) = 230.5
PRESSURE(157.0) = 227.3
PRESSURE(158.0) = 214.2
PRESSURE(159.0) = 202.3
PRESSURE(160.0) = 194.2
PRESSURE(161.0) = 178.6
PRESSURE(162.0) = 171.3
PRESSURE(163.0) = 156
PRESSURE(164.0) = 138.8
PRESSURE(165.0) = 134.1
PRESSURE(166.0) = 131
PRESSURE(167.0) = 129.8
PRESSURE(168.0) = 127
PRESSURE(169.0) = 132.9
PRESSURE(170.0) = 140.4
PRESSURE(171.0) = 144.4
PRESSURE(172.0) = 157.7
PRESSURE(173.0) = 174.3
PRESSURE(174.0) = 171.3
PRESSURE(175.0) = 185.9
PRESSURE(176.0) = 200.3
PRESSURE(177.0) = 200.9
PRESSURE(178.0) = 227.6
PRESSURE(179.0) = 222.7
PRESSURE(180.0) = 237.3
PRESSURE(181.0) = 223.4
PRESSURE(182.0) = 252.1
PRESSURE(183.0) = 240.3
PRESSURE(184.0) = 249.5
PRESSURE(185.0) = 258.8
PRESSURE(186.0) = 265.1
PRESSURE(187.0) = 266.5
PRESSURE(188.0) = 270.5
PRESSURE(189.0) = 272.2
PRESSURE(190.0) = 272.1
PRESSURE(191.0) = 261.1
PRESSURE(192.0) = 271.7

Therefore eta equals -0.06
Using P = 0.94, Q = 1.00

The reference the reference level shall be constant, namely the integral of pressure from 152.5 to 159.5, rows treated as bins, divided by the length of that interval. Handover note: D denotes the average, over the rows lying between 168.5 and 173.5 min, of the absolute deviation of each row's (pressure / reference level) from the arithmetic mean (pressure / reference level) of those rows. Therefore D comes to 0.06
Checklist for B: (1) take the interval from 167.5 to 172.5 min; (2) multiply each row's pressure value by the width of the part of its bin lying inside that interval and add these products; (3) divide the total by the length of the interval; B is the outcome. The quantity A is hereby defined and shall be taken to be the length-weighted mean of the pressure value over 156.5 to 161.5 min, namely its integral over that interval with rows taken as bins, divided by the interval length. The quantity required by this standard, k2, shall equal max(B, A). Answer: 203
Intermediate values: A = 203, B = 140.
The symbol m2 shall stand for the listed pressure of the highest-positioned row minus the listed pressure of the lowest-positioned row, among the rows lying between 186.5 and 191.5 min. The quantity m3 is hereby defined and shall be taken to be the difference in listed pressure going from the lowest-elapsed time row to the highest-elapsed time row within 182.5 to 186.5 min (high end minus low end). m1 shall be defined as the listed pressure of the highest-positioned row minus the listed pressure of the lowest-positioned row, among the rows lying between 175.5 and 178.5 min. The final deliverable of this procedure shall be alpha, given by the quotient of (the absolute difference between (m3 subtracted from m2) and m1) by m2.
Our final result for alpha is -11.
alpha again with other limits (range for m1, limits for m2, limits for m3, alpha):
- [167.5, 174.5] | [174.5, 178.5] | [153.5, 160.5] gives 1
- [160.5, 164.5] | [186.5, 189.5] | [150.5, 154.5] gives 10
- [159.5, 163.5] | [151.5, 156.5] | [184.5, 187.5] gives -1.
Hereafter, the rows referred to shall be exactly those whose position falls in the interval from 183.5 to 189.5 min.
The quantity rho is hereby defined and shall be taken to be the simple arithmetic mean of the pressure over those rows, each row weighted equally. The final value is 264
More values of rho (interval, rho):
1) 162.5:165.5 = 143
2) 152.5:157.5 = 233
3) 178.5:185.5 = 241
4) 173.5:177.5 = 190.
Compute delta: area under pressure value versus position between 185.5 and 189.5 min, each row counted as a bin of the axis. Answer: 1074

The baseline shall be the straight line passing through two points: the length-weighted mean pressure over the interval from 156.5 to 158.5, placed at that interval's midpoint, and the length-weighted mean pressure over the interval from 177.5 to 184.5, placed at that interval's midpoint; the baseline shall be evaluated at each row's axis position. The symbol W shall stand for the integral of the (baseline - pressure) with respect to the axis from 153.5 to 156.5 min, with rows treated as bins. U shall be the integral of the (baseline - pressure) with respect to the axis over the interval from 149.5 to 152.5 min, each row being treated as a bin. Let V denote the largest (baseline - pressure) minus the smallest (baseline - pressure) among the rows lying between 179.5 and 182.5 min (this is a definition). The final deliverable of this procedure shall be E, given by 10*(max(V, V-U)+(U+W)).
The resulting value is -143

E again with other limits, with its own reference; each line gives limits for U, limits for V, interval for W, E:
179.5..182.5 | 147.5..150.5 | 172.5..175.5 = 1784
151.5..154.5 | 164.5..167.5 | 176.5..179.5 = 569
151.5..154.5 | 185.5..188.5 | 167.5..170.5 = 2886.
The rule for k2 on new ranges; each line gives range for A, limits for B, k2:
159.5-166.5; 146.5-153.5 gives 249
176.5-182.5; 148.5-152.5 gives 248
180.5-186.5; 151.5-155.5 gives 248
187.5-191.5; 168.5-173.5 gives 269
